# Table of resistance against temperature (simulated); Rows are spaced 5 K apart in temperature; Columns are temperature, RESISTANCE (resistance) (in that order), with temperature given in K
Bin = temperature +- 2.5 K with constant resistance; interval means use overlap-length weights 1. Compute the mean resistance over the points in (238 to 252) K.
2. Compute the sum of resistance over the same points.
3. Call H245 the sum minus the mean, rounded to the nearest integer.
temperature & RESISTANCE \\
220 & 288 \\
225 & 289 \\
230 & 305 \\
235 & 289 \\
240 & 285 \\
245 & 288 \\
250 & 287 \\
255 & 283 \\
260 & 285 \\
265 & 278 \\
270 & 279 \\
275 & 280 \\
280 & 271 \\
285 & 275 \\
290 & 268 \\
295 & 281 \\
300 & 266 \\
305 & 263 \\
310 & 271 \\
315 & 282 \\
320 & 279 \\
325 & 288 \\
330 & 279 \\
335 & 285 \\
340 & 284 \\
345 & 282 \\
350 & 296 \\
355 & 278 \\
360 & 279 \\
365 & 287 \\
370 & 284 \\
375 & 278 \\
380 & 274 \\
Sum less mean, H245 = 573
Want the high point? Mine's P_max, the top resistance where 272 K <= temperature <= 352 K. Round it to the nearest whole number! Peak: 296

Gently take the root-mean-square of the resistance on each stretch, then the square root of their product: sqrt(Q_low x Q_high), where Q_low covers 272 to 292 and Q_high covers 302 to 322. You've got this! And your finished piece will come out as 274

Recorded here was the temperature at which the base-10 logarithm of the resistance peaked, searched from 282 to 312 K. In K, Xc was 295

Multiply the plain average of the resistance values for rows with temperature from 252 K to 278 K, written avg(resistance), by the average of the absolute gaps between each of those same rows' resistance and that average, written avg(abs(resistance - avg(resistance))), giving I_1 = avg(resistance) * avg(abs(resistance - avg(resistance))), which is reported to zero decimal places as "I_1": 674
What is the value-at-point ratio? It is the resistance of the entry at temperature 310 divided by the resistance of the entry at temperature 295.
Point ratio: 0.96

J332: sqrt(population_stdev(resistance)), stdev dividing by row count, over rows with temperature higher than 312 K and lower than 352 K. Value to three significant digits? 2.28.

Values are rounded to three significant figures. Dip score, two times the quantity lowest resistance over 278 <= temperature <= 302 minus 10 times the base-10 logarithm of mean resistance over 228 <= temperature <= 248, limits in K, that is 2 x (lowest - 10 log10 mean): 483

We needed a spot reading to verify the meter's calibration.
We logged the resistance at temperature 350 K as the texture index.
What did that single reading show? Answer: 296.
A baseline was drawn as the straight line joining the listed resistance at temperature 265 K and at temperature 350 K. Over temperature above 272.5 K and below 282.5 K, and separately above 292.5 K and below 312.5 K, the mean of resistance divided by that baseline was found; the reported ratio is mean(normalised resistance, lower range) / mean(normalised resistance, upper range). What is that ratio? 1.04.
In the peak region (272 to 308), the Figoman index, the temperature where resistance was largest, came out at 295 K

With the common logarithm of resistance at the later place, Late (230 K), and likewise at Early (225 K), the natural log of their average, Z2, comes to 0.905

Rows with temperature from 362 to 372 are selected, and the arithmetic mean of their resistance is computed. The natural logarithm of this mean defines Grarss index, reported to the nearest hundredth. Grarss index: 5.65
